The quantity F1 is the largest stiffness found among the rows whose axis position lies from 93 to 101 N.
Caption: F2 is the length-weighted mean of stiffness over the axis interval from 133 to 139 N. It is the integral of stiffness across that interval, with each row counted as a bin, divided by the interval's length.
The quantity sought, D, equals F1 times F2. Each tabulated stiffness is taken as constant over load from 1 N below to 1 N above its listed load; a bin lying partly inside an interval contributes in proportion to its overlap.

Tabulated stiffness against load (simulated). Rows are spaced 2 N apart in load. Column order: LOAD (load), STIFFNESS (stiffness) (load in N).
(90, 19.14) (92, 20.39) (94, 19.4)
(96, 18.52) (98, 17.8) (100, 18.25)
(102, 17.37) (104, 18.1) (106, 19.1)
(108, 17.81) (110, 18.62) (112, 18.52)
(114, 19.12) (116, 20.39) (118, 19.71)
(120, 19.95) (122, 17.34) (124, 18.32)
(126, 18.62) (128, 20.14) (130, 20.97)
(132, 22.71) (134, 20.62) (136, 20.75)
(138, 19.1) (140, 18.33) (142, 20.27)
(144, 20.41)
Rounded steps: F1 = 19.4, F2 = 20.2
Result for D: 391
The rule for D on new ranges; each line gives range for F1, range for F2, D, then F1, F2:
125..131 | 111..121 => 410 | 20.97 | 19.5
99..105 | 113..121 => 361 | 18.25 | 19.8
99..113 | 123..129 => 363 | 19.1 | 19.0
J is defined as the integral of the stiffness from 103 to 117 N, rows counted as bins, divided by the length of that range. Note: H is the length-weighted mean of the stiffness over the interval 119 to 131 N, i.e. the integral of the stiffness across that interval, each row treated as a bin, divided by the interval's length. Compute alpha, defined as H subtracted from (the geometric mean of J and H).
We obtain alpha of -0.2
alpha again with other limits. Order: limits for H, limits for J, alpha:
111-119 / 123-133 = 0.4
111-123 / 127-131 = 0.7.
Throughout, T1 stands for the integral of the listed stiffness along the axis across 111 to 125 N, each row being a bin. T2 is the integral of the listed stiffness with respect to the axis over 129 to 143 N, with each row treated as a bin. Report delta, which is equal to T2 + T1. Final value 552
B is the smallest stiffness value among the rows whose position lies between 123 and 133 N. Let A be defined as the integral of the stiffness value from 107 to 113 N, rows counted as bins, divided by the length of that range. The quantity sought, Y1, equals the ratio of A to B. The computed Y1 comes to 1.00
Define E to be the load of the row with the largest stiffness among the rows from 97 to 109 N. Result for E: 106 N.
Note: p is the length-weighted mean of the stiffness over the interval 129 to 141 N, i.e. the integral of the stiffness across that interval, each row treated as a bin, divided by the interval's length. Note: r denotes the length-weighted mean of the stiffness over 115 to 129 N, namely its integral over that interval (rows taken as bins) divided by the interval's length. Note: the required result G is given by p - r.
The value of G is 1.2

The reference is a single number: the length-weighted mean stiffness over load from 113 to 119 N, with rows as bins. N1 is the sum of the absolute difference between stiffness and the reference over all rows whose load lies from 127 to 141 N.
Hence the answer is 8.5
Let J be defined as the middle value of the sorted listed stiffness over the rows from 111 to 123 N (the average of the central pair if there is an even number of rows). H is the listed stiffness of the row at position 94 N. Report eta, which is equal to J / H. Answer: 1.00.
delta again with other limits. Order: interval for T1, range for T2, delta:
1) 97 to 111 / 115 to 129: 523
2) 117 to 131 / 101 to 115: 527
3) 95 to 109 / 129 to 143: 539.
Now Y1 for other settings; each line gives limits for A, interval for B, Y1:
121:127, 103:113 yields 1.02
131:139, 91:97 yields 1.12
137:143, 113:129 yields 1.11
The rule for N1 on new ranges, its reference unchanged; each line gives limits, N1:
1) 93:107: 9.6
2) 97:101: 3.4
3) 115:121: 0.9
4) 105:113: 4.9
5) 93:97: 1.6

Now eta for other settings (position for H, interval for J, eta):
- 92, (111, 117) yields 0.94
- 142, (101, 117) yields 0.92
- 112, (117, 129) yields 1.03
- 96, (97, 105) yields 0.97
